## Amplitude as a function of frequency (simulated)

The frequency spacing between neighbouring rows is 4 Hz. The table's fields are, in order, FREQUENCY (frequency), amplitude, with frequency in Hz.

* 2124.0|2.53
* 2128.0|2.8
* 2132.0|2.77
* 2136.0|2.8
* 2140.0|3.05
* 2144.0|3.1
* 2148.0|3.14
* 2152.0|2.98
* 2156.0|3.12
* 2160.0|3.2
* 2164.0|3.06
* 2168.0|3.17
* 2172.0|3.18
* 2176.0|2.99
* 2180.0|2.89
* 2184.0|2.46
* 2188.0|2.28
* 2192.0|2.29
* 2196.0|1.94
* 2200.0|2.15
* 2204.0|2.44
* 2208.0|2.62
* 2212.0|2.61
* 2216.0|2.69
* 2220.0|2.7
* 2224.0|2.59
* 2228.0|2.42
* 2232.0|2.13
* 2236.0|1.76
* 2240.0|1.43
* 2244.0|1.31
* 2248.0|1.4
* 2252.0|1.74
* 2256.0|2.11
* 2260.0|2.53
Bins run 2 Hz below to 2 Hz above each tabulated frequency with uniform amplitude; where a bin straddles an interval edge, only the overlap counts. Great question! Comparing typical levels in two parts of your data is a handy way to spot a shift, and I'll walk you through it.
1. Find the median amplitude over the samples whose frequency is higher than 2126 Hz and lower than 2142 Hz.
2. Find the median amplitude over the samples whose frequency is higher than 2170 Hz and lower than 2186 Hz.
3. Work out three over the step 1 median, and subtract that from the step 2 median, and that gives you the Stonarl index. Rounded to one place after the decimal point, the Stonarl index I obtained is 1.9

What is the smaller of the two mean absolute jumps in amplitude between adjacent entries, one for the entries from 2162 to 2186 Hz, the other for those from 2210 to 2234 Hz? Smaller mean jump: 0.132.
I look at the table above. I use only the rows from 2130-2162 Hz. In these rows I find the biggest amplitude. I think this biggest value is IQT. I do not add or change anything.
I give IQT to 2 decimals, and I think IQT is 3.20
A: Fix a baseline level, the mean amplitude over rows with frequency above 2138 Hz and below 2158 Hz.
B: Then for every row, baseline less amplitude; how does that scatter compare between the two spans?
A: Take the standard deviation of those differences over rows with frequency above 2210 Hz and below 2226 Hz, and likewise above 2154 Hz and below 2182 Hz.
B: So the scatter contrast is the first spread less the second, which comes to -0.06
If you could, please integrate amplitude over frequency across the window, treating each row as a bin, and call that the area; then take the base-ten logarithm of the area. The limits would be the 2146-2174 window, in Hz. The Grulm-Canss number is 1.94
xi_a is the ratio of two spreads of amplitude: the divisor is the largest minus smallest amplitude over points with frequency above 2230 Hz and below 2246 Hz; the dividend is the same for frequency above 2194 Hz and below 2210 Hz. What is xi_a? 0.8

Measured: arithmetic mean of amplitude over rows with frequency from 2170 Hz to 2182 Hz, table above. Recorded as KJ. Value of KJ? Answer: 3.0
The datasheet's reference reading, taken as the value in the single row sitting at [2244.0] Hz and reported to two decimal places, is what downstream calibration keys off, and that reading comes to 1.31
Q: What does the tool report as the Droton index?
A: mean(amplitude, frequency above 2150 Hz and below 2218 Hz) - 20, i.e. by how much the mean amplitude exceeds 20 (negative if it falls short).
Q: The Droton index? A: -17.3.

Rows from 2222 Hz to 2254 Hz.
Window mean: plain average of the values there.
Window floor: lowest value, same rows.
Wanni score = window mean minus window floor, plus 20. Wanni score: 20.5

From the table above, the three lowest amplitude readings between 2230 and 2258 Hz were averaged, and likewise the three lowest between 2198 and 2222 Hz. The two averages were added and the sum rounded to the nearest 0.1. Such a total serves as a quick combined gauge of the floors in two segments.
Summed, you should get 3.8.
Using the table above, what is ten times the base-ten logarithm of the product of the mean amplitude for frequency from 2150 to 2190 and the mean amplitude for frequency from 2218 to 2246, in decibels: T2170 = 7.79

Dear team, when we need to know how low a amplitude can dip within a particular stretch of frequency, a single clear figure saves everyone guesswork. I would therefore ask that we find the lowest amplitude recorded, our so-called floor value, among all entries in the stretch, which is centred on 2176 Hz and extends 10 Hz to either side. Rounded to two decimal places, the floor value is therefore 2.46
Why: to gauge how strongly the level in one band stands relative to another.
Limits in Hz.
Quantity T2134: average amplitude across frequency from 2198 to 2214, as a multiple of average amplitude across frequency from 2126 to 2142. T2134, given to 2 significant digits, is 0.86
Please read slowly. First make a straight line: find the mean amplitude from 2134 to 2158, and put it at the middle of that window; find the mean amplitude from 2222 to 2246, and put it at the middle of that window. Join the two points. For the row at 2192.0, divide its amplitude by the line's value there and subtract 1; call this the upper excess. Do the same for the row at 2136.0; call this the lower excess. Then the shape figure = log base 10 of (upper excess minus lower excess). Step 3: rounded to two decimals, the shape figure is -1.36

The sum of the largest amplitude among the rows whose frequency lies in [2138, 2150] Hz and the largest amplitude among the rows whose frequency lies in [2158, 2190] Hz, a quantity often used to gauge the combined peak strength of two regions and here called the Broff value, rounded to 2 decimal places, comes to 6.34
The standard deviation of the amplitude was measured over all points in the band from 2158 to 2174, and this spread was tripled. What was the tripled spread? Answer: 0.2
